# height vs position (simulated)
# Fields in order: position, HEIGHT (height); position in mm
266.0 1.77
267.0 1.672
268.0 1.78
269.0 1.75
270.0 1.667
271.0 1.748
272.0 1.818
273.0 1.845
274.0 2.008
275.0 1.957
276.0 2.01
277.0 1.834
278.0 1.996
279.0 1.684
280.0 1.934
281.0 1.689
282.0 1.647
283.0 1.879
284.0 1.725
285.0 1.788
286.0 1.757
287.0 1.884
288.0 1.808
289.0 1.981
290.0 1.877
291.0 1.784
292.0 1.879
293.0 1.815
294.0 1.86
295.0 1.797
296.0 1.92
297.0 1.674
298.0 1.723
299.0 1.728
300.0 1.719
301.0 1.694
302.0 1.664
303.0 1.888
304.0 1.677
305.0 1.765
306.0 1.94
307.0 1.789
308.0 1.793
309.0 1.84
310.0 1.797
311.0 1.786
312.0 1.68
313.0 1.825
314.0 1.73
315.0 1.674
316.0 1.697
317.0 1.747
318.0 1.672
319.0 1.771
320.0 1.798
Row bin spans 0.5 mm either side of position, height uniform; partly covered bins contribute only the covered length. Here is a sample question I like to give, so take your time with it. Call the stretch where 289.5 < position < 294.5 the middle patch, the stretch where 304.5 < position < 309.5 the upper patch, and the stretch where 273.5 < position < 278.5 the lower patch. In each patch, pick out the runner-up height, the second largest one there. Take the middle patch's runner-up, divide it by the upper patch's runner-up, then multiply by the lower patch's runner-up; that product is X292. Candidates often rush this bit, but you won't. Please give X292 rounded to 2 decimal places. 2.05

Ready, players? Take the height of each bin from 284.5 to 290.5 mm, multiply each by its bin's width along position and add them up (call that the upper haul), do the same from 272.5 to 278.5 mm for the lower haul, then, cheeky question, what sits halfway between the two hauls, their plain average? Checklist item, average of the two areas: 11.4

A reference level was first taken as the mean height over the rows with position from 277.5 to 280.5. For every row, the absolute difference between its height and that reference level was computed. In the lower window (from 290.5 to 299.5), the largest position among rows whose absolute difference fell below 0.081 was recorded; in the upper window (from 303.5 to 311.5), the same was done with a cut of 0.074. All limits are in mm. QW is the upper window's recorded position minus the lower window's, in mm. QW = 13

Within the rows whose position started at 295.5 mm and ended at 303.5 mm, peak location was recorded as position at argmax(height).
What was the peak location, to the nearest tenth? 296.0 mm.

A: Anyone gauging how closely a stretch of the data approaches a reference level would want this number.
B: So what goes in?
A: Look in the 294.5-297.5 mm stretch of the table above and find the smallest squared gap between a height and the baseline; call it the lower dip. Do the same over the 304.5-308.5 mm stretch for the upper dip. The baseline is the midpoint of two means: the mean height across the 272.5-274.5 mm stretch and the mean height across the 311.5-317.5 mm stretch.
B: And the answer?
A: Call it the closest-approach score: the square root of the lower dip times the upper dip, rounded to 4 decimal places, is 0.0010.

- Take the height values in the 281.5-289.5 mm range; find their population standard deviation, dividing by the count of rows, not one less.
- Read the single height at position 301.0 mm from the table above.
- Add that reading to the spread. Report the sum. 1.79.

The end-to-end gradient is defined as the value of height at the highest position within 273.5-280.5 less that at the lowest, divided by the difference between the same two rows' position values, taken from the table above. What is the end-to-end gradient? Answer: -0.012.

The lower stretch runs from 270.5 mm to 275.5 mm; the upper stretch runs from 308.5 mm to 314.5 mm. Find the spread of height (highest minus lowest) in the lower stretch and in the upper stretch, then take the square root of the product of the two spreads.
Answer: 0.204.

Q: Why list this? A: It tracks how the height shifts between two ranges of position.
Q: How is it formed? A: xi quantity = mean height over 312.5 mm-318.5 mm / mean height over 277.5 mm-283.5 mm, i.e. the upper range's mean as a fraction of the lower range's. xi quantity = 0.96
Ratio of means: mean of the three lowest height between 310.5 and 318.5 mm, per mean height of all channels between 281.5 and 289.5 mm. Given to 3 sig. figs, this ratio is 0.926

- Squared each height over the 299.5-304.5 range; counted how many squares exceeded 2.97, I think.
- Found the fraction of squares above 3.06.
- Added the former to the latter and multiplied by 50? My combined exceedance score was 60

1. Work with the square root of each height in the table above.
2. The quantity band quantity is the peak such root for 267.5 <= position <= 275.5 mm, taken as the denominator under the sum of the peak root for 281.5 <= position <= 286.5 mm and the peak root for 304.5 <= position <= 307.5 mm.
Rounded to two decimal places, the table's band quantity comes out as 1.95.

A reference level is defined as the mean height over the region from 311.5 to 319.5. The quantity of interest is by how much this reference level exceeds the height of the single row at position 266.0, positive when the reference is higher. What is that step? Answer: -0.05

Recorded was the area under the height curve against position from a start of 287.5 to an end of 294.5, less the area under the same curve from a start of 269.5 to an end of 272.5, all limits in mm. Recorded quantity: 8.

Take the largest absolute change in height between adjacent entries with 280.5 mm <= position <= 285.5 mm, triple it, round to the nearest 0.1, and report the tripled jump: 0.7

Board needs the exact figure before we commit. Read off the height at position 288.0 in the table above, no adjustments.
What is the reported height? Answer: 1.808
